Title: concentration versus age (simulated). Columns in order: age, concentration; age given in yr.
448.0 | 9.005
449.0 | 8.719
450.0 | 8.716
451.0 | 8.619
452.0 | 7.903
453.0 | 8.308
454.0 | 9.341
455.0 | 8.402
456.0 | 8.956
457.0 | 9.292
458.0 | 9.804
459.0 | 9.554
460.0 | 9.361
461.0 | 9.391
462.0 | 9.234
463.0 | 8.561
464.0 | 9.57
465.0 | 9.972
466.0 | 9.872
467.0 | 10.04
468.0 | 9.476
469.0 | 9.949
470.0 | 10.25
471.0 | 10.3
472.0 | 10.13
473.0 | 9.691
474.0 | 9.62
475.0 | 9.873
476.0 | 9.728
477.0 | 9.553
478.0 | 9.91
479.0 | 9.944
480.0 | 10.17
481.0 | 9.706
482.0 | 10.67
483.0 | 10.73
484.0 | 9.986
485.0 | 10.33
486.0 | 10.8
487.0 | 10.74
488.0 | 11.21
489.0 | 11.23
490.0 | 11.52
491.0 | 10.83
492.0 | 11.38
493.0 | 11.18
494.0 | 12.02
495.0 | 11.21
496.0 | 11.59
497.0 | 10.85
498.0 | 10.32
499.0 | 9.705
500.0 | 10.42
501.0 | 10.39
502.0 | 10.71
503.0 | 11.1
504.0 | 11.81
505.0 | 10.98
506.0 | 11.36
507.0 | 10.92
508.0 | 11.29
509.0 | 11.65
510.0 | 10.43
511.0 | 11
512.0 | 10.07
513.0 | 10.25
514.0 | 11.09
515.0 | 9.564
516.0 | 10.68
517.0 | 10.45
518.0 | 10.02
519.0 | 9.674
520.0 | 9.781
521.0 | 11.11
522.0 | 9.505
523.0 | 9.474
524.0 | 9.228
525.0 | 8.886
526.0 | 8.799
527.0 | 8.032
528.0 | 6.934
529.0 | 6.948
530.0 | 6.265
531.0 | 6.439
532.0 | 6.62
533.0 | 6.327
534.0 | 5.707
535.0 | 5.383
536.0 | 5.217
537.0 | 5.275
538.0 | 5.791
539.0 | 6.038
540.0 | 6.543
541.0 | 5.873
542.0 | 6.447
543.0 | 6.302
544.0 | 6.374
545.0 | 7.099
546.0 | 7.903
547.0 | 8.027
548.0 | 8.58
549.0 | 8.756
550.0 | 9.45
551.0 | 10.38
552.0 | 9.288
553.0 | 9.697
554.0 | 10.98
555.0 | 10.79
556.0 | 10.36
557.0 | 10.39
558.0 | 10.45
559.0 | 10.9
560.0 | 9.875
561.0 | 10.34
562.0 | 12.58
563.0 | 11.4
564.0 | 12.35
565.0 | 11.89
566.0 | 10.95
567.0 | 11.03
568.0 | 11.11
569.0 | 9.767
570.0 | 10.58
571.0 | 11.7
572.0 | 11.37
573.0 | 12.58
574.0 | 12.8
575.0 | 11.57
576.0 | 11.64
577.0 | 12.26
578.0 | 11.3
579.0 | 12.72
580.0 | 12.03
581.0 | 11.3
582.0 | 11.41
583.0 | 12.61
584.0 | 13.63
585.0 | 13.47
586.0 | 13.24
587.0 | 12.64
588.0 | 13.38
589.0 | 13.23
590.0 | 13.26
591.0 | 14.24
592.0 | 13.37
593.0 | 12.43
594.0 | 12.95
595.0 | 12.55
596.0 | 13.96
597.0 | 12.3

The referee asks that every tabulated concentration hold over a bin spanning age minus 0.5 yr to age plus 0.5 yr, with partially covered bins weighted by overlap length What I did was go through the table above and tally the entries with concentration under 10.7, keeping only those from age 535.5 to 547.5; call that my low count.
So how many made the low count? 12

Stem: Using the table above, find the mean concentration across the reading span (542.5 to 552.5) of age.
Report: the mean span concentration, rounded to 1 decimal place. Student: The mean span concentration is 8.2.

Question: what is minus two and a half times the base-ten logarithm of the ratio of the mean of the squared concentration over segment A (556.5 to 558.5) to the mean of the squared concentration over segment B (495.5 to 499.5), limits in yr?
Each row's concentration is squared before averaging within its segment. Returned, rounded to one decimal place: 0.0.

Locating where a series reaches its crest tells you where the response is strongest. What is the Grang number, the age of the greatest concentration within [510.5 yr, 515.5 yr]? 514.0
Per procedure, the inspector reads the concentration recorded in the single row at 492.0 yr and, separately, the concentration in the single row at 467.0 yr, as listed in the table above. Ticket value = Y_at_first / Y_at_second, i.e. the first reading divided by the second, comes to 1.13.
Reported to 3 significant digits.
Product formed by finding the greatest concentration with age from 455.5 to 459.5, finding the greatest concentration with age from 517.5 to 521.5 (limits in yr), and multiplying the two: 109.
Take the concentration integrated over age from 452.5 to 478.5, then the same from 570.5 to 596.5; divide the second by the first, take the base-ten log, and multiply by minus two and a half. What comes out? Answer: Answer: -0.3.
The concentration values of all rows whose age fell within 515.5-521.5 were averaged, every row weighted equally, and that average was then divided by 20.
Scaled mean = 0.51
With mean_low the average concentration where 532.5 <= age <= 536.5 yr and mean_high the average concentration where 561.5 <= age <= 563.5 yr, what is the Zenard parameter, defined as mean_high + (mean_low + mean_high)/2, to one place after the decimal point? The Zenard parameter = 20.8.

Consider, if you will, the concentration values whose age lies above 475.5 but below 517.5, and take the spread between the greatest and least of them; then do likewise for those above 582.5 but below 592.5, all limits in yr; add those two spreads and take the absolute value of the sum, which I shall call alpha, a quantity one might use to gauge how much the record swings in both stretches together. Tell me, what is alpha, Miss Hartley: 4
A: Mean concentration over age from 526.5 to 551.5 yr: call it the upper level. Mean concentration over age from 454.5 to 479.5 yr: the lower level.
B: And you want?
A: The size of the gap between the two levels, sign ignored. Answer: 2.7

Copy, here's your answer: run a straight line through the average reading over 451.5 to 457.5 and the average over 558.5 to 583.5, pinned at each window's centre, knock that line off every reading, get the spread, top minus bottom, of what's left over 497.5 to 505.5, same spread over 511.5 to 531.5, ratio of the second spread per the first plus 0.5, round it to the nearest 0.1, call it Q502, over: 3.1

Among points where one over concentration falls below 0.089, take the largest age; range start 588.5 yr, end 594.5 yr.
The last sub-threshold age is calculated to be 594.0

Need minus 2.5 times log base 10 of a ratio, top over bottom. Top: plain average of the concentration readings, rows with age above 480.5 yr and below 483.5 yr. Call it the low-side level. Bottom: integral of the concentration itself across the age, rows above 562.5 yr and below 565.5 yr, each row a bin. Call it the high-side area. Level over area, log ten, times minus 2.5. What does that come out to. 1.34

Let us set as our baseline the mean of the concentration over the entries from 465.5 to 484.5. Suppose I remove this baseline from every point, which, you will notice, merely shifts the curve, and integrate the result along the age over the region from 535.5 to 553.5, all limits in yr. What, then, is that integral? -47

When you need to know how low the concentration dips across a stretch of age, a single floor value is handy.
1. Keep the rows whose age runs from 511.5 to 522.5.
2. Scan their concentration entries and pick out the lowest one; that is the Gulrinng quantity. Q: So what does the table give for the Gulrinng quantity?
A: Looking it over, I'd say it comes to 9.505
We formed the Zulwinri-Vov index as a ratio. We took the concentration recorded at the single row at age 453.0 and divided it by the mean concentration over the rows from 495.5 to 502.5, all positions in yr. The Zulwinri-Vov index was 0.79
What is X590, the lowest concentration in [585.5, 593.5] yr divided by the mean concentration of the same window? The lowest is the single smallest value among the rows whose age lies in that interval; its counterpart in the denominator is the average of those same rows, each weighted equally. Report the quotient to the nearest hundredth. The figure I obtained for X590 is 0.94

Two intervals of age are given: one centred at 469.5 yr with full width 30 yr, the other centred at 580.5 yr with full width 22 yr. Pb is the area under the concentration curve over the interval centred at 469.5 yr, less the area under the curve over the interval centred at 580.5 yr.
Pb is 19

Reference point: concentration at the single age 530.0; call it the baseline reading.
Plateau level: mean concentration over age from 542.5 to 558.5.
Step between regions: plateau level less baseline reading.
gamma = 2.8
